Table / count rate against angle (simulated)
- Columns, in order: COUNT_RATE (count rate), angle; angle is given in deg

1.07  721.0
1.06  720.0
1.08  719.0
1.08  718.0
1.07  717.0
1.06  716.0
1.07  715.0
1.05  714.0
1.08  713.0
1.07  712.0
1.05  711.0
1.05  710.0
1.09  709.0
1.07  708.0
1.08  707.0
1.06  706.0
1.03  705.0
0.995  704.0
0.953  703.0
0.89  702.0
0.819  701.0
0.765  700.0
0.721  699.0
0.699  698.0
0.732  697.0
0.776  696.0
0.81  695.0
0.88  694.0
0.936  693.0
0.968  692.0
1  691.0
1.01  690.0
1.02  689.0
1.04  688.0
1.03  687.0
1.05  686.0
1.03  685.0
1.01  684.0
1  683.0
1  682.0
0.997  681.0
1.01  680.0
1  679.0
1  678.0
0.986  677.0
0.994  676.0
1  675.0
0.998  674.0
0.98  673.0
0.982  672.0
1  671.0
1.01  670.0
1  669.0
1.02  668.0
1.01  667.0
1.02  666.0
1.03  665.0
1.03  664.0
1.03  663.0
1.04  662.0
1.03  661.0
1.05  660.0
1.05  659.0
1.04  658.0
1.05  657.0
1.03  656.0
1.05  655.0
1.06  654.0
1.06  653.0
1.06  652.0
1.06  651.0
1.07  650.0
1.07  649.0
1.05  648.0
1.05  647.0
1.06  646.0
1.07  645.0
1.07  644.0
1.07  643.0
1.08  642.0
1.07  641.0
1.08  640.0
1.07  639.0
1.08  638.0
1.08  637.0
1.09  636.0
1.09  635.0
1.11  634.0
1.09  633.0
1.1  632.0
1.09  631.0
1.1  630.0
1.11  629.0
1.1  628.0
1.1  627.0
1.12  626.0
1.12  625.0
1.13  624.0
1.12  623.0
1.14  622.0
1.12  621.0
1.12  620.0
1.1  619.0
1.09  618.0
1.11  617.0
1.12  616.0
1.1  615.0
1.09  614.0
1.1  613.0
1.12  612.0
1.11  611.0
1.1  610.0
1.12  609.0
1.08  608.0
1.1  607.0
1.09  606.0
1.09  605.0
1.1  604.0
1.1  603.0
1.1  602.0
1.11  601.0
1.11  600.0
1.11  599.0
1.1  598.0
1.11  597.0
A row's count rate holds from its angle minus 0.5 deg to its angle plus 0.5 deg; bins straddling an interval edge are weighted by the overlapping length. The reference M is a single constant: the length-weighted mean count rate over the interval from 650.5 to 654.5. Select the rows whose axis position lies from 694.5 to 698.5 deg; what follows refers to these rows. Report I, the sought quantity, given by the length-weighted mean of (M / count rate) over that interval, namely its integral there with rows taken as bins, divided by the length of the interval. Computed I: 1.41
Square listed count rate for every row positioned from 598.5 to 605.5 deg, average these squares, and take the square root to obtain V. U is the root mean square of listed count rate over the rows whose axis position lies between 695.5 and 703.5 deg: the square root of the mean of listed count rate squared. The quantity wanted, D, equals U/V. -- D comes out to 0.72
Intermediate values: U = 0.80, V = 1.10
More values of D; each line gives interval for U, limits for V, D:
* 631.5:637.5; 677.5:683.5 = 1.09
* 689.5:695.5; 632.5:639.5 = 0.86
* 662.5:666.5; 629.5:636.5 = 0.94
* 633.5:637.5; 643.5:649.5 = 1.03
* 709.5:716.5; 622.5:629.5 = 0.95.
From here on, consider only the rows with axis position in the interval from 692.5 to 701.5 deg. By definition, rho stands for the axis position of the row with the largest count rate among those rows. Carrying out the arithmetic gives 693.0 deg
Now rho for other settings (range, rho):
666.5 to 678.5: 668.0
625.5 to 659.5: 626.0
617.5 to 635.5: 622.0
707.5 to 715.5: 709.0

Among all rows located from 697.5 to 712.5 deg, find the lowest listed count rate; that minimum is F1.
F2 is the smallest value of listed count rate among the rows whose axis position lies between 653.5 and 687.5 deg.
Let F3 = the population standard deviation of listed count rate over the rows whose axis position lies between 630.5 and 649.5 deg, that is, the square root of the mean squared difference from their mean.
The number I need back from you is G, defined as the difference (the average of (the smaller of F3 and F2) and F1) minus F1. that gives -0.34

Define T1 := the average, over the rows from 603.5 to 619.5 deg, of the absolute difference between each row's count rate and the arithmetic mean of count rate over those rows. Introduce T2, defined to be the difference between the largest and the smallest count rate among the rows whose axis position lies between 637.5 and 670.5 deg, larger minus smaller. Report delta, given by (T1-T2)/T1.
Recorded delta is -7.7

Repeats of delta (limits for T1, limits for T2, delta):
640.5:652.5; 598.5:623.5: -7.0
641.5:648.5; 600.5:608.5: -2.2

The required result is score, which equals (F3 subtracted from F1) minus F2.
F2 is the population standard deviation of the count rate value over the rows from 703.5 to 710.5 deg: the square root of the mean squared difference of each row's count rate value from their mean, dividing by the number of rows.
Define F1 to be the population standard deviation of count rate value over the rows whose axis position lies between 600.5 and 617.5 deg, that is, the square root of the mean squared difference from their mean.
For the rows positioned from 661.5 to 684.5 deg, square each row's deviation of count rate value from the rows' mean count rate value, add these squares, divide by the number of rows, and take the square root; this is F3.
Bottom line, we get -0.03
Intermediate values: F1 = 0.011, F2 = 0.030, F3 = 0.016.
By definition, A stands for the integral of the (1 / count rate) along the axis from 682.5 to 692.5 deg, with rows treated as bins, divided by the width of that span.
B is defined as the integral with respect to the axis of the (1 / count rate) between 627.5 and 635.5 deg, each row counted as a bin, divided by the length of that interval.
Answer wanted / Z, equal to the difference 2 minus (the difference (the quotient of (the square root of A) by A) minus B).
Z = 1.90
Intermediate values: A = 0.98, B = 0.91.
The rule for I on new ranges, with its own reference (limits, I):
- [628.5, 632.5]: 0.96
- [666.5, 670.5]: 1.05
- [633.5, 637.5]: 0.97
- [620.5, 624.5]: 0.94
